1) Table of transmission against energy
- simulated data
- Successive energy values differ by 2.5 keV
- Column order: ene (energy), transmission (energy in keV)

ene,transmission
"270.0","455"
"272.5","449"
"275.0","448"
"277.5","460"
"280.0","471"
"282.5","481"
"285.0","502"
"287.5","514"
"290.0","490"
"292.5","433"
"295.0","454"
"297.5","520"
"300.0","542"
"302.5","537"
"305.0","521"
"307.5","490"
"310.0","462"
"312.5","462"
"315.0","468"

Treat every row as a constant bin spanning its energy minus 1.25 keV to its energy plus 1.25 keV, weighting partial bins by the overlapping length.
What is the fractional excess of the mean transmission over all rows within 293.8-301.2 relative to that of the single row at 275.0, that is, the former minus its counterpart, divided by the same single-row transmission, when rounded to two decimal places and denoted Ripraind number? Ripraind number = 0.13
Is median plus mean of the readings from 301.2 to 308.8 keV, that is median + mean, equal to 1037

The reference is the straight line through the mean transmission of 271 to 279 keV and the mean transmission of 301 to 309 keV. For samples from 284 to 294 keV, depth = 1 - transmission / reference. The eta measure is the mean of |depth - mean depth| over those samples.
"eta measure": 0.061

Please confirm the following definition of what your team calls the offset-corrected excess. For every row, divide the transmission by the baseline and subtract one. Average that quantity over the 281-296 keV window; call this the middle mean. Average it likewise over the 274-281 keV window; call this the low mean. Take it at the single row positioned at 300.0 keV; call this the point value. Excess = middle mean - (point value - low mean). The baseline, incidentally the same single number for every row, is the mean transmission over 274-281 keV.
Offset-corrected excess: -0.14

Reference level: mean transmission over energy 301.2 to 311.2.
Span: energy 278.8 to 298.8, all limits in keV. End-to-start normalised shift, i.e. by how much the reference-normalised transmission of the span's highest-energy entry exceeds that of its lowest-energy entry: 0.10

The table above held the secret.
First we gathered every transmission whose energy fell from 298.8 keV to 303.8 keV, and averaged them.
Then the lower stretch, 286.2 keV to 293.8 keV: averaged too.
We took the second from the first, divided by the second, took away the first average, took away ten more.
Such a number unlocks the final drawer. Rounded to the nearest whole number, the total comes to -549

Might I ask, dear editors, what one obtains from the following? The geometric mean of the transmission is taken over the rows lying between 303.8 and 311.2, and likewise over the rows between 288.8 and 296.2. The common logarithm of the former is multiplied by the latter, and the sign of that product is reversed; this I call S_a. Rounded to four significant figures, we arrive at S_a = -1233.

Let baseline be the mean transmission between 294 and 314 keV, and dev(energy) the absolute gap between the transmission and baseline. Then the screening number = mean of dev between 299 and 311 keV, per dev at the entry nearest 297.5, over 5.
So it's 0.28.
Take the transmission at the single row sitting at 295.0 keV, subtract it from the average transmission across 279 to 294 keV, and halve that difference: 14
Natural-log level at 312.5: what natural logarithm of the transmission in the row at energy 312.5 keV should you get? 6.14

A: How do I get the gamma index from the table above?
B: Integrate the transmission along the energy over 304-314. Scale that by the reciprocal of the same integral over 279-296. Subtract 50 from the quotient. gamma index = -49.4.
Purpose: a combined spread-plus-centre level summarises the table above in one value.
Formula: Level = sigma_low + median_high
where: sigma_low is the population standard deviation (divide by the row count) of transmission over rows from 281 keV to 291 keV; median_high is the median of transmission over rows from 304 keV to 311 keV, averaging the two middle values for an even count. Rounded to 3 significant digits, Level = 502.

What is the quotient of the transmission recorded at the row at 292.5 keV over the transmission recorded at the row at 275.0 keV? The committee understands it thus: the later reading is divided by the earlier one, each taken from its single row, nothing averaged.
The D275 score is 0.97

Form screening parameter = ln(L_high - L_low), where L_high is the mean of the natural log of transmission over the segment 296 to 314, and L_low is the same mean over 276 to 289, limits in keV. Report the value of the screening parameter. -3.3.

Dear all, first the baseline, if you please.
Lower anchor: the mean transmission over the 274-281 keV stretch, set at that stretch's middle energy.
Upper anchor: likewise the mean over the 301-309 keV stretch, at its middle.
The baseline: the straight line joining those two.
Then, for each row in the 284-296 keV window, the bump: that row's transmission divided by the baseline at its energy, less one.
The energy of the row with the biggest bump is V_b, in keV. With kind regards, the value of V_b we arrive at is 287.5 keV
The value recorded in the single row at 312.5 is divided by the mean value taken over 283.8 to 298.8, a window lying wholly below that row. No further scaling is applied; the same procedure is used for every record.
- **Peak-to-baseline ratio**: 0.95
